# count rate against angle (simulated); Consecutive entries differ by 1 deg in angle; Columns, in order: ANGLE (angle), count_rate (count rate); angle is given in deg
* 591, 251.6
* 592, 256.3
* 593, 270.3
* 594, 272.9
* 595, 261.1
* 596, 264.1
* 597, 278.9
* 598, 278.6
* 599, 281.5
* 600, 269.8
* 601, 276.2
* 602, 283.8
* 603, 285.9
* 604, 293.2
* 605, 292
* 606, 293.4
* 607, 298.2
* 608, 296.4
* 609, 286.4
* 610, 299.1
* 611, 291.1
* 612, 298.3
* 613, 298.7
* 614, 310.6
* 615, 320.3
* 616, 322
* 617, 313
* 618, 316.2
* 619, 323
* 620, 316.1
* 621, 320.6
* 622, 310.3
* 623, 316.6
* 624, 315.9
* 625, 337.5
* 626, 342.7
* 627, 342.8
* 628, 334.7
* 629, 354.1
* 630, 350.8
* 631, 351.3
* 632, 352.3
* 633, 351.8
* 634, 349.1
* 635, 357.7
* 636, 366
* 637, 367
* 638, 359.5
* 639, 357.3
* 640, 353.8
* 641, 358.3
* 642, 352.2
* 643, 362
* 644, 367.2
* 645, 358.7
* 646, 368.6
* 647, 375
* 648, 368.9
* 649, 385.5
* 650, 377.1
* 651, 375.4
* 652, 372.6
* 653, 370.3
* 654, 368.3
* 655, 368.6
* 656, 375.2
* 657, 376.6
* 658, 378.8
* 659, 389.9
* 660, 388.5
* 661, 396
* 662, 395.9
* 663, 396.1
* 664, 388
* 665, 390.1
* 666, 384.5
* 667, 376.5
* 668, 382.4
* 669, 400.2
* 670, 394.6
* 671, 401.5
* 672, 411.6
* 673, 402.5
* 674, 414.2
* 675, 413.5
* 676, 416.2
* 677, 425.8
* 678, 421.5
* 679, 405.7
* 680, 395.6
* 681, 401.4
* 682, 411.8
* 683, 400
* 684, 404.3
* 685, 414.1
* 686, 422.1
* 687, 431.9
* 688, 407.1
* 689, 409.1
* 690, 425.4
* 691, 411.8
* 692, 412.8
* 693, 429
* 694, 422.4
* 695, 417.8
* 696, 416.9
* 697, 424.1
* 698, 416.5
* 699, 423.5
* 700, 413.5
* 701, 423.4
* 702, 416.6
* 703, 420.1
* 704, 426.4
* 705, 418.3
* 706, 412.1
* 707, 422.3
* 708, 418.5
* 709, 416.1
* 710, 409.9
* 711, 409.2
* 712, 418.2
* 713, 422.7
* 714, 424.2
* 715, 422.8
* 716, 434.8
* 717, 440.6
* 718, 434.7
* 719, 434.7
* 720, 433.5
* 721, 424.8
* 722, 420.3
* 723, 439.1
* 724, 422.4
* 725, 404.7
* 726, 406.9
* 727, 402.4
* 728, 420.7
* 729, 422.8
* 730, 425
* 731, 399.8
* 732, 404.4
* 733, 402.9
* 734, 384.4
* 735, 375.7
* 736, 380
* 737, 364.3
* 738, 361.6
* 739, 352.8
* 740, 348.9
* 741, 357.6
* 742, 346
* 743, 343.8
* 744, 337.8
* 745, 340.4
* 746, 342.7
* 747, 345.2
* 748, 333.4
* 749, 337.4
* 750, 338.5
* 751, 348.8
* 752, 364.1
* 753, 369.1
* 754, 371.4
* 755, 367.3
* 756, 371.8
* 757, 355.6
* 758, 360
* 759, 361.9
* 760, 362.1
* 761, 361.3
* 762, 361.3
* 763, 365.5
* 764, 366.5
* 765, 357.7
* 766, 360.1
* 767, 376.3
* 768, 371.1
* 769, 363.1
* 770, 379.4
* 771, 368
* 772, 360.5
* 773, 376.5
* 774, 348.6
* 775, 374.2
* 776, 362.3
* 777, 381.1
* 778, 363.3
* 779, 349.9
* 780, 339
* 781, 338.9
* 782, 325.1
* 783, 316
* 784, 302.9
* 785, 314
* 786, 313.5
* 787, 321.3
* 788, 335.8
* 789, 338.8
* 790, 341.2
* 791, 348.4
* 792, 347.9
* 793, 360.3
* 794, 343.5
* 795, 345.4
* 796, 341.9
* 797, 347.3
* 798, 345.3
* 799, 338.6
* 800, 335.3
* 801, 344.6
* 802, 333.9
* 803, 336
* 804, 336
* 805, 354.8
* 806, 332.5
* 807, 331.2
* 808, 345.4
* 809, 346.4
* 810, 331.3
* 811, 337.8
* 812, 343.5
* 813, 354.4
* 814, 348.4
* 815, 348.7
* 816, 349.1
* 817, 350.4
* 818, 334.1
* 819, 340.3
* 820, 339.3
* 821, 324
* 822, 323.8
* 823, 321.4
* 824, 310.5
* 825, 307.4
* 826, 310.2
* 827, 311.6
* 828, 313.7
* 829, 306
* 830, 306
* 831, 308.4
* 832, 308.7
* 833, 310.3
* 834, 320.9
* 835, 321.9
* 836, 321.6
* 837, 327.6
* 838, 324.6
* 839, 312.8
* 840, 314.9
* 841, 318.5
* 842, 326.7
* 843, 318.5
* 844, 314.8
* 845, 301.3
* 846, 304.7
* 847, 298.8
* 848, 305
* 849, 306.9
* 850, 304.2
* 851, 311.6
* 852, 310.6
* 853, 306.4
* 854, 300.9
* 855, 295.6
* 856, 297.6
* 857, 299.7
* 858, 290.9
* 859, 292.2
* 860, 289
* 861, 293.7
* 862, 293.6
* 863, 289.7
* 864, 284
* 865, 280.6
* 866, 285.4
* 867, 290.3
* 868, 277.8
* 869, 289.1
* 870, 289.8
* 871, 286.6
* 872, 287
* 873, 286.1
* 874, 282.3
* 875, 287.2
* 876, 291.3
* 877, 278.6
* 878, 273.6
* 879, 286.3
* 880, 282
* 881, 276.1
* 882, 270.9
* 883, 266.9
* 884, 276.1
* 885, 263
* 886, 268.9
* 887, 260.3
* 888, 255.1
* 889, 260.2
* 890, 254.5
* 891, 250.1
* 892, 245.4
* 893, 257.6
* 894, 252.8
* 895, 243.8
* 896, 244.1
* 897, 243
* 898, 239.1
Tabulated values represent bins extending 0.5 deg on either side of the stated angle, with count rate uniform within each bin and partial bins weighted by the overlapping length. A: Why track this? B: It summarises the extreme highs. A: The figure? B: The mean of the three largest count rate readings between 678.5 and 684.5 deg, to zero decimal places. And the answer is 407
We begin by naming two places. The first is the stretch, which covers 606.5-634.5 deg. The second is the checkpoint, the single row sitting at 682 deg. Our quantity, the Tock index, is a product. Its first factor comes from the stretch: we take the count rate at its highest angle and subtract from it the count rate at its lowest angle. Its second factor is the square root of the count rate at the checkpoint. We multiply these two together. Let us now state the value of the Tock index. 1033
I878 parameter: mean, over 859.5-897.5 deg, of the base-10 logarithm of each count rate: 2.44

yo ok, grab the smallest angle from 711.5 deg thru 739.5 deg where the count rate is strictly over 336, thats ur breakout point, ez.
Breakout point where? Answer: 712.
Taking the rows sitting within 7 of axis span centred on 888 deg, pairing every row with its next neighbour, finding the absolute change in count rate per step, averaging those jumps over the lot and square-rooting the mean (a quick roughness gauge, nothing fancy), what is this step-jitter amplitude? 2.41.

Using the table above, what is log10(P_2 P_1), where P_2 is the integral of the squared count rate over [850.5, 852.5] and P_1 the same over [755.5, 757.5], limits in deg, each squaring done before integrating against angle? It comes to 10.7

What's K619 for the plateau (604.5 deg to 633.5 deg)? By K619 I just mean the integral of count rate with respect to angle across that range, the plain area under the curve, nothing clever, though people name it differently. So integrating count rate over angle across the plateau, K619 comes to 9256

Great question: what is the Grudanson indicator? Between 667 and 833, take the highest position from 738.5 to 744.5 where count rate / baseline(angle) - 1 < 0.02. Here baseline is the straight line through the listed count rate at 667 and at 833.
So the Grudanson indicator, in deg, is 744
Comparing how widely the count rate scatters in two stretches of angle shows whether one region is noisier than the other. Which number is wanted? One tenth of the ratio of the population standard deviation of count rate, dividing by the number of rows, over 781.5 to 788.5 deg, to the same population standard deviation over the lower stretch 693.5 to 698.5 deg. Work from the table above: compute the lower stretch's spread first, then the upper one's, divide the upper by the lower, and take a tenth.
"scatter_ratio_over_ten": 0.31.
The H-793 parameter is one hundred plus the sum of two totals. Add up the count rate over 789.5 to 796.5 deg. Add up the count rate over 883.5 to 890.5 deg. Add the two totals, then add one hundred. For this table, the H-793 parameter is 4367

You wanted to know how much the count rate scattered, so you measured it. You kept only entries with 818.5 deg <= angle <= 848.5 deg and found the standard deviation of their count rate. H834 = 10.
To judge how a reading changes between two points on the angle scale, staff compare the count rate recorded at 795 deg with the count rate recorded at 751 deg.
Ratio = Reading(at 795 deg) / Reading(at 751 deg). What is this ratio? 0.99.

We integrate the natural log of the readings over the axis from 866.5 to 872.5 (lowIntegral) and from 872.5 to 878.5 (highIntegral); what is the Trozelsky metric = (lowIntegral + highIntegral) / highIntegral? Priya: 2.00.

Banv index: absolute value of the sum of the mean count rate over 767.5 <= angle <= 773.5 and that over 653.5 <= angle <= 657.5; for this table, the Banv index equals 742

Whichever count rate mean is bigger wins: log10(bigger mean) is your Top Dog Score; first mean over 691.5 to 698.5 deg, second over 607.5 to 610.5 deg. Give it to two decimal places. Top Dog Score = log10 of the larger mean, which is 2.62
